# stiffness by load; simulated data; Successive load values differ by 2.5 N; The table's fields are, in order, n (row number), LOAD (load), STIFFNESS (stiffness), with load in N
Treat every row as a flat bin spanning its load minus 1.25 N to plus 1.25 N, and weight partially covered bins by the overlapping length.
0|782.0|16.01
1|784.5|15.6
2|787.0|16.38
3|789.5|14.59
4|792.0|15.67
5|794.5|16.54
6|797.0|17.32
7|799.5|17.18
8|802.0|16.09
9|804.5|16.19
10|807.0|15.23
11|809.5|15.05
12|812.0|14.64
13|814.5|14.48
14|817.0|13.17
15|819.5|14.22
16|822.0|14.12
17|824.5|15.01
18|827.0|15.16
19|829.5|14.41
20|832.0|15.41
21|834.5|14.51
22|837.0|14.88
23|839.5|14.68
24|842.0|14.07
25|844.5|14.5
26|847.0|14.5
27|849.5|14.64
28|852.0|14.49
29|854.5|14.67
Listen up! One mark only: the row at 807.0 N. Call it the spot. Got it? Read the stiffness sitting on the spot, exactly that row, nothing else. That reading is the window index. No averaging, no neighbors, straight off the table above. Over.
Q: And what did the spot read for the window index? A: 15.23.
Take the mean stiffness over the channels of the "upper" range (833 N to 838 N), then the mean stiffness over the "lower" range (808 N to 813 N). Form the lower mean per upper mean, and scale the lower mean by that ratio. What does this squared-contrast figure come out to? 15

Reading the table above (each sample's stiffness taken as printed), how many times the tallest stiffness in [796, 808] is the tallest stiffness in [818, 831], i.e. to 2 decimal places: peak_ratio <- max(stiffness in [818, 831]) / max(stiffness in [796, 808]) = 0.88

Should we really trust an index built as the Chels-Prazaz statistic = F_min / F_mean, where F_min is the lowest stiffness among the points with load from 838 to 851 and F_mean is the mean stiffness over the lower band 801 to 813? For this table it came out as 0.911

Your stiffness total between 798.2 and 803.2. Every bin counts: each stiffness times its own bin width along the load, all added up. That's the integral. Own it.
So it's 83.2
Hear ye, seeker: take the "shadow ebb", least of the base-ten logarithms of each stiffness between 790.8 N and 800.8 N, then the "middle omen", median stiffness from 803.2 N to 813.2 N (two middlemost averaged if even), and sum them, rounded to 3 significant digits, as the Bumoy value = 16.3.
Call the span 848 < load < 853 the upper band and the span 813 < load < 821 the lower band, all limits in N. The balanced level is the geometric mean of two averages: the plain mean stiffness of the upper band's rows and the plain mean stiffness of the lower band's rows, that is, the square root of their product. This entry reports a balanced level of 14.3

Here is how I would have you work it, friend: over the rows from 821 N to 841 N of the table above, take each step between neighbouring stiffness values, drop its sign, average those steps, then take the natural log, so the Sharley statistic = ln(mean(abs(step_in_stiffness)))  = -0.50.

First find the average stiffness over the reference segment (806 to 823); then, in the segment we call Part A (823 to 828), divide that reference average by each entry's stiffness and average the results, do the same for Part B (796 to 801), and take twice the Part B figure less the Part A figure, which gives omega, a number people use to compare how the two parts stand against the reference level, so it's 0.72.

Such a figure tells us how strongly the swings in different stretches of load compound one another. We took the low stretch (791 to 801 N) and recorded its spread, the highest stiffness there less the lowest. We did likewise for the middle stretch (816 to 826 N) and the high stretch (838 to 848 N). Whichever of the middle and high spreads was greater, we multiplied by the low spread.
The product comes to 3.0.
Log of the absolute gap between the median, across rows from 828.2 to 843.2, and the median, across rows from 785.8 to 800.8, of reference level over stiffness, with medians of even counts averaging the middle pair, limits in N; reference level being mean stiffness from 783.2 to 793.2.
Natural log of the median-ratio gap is -2.1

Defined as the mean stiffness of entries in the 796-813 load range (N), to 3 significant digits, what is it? 16.0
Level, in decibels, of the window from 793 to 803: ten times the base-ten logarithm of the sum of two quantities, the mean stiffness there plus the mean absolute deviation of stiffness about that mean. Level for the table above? 12.4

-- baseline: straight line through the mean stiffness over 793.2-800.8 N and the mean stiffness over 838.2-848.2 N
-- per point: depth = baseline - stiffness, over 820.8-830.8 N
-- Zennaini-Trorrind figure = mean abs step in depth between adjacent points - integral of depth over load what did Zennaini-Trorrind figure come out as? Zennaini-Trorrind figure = -7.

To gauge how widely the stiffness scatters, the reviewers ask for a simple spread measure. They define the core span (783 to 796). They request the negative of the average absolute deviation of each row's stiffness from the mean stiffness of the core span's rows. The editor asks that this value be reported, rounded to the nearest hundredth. -0.56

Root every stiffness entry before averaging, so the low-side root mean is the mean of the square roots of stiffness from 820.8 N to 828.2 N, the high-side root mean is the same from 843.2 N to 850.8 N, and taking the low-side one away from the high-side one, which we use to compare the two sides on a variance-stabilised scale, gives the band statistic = -0.03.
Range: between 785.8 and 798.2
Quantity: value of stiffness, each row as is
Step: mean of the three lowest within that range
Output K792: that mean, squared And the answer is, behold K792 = 242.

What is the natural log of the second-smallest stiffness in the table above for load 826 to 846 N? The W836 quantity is 2.67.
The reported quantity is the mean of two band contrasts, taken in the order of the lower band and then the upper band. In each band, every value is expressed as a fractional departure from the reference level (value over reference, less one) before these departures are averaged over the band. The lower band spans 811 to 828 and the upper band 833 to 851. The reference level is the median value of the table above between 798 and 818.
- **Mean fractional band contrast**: -0.044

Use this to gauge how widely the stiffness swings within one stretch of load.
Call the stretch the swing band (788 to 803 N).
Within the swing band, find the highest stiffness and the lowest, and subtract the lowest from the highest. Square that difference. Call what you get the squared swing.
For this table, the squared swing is 7.5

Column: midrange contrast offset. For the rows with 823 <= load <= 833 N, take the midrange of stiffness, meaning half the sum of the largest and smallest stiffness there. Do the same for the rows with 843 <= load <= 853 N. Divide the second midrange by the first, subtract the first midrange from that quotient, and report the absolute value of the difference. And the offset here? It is 13.9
